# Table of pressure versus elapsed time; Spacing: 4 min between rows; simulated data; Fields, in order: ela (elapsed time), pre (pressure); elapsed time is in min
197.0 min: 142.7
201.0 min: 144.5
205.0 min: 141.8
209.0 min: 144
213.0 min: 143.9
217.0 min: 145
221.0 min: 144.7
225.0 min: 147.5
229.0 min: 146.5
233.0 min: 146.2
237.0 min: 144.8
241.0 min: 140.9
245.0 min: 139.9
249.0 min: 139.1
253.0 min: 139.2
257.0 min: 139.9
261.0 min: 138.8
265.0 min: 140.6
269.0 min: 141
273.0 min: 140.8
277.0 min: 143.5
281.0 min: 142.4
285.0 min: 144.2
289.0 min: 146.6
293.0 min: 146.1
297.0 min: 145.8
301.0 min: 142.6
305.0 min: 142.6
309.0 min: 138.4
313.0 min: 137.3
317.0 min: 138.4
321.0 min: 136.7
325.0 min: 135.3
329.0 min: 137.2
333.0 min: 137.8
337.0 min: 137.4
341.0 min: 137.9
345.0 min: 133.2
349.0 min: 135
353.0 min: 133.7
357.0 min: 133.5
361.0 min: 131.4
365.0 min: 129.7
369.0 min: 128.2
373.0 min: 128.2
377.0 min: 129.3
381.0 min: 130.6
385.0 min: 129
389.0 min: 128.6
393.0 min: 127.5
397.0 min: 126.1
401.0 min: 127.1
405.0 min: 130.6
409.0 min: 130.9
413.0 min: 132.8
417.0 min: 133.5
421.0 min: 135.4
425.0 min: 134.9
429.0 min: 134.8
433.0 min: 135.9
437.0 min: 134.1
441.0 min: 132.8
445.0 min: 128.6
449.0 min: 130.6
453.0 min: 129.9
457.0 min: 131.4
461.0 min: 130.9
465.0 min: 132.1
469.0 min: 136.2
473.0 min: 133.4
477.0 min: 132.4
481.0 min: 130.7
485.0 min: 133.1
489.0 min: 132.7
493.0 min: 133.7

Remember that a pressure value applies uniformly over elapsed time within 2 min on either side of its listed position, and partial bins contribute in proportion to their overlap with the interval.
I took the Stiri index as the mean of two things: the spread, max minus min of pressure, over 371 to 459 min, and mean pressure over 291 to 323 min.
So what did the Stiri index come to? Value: 75.4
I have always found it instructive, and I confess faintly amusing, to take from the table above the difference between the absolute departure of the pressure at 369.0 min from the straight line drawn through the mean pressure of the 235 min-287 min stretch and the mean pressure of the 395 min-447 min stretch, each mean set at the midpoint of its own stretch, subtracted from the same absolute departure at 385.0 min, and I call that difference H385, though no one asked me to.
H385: -2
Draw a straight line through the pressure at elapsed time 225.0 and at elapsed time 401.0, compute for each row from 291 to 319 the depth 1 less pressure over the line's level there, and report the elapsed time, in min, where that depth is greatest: 313.0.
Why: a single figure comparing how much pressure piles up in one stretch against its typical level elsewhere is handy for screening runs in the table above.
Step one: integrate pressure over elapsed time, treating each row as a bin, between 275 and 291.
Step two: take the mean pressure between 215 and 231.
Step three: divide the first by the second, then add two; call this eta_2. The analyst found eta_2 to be 17.8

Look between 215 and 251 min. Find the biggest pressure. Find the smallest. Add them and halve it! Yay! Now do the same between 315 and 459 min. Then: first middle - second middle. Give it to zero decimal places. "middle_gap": 11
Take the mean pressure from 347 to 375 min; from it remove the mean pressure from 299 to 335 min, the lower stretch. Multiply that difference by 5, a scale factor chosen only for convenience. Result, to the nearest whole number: -35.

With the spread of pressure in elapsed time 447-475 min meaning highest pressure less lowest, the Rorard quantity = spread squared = 40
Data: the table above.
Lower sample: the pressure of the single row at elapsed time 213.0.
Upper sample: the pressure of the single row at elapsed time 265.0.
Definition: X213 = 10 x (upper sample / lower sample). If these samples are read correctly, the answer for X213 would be 9.8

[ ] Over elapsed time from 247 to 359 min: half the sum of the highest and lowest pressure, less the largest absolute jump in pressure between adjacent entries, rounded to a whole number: 135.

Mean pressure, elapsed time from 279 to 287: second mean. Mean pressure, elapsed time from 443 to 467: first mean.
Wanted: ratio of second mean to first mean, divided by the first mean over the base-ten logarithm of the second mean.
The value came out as 0.0181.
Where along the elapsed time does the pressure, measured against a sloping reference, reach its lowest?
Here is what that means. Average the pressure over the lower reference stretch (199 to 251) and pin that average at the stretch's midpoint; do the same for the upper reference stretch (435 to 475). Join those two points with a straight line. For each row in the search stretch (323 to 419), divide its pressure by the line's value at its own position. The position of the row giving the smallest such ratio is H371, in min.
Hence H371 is 397.0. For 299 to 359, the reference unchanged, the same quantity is 345.0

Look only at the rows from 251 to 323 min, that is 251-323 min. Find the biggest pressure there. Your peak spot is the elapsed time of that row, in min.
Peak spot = 289.0 min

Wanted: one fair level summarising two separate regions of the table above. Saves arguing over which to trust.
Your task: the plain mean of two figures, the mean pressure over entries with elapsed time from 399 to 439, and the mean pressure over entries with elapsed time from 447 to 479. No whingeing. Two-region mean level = 133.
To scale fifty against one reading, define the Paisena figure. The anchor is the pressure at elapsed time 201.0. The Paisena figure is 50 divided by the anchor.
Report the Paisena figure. 0.346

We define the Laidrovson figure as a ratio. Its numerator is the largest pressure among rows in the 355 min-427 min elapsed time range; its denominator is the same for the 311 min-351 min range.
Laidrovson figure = 0.98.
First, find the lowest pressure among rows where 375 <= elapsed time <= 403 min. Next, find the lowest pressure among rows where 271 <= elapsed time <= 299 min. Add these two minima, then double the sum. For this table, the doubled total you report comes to 534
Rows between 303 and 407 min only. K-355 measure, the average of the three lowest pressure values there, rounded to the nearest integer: 127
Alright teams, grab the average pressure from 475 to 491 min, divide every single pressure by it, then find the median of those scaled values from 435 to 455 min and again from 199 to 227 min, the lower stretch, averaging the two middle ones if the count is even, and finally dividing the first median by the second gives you 0.90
